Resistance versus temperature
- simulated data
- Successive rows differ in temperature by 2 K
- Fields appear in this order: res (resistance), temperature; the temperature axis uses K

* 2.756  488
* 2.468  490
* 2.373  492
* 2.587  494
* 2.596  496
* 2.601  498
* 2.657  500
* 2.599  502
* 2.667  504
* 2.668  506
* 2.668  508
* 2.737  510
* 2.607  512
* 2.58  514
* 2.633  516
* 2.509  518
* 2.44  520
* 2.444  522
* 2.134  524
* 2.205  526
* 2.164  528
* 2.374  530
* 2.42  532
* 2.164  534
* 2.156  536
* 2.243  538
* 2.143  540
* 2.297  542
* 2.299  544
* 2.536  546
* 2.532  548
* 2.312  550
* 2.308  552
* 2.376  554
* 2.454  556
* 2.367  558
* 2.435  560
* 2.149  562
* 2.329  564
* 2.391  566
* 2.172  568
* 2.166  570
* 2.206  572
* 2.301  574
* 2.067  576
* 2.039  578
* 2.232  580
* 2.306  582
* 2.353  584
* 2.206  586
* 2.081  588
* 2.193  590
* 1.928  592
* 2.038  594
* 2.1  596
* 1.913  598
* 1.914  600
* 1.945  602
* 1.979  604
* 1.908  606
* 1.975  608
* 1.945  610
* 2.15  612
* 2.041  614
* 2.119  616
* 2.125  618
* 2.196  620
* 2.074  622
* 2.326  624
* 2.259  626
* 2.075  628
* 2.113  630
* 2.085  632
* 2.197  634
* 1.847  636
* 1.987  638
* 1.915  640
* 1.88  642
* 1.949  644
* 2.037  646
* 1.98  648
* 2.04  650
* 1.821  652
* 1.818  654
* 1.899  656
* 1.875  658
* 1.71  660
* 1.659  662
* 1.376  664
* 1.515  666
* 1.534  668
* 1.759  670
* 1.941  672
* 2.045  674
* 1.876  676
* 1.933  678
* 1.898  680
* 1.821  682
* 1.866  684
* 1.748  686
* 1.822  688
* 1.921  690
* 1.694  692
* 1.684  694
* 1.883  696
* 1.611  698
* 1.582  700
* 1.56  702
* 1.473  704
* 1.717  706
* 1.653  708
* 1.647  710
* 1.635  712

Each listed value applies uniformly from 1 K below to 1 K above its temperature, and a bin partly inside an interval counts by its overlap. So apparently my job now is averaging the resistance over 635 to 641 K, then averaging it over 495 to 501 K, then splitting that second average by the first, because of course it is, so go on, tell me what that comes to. 1.37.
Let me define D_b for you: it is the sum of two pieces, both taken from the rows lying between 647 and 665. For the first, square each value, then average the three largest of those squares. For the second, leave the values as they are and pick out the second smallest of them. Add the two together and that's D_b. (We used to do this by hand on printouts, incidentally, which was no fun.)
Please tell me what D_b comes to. 5.6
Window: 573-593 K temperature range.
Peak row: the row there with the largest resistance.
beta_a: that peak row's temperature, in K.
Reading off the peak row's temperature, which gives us 584 K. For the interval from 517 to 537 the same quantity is 518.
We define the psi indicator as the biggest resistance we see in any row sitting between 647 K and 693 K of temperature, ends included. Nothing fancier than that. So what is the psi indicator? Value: 2.045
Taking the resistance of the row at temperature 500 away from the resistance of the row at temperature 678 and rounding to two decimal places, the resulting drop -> -0.72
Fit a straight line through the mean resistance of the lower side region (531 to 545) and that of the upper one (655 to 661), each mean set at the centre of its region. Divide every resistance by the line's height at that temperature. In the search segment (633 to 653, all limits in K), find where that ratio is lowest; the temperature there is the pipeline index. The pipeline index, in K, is 636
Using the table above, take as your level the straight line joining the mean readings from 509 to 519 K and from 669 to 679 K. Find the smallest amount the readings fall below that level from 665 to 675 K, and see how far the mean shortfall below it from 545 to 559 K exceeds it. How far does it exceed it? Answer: 0.2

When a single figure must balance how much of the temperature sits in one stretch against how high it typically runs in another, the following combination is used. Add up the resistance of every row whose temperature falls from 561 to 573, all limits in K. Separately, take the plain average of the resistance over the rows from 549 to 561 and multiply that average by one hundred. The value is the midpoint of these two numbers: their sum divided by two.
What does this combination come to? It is 125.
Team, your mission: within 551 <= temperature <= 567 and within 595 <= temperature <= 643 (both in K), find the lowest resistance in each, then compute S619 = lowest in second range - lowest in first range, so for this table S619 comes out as -0.30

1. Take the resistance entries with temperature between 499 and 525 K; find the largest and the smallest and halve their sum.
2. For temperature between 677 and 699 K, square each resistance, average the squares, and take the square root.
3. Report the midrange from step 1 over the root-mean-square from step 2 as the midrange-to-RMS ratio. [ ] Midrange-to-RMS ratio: 1.35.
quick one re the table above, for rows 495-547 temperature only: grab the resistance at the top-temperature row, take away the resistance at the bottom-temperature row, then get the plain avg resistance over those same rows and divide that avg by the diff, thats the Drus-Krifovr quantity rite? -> -41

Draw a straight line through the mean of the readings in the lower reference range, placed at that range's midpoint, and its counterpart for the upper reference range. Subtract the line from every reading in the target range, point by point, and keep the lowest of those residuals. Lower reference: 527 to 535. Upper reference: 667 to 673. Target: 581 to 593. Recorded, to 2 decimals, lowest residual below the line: -0.12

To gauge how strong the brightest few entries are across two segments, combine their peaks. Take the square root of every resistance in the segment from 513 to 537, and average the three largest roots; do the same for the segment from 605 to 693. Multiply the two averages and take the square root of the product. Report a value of 1.55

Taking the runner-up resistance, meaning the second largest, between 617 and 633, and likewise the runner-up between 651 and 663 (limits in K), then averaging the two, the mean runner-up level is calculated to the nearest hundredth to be 2.07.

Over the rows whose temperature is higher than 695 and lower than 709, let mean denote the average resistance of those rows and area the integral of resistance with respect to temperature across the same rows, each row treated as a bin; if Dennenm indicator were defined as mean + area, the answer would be 25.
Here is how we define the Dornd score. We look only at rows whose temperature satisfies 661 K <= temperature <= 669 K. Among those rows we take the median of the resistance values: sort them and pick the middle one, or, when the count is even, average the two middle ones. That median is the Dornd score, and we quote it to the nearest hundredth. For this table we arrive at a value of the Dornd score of 1.52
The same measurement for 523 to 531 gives 2.18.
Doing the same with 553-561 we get 2.41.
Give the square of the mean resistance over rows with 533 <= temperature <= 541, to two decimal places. 4.74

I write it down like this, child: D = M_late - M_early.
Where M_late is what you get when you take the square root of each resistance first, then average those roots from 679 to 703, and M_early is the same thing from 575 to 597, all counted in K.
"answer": -0.137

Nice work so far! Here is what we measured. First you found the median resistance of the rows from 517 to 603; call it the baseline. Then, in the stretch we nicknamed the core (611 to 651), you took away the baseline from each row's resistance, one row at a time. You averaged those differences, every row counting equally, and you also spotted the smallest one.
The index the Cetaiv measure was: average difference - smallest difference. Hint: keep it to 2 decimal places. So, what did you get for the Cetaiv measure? 0.22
